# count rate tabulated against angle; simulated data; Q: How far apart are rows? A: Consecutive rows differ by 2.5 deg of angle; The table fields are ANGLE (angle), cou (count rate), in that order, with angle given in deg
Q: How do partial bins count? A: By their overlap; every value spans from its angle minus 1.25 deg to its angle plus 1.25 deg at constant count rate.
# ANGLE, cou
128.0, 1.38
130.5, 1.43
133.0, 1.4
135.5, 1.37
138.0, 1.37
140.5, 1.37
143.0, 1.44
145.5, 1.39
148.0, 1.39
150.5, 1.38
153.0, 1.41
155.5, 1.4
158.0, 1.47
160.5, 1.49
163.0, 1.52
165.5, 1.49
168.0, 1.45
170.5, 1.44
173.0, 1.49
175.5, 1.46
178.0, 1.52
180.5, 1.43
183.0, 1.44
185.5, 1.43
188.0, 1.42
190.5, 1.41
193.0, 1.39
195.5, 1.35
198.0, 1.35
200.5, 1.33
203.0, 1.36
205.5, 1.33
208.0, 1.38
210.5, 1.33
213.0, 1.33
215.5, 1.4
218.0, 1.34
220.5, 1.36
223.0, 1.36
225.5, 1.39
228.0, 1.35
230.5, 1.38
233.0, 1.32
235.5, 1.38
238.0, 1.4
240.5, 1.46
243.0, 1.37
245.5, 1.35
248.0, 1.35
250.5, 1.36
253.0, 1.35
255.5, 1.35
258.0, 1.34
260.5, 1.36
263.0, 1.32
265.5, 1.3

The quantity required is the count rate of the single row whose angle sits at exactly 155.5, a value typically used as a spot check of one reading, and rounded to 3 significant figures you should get 1.40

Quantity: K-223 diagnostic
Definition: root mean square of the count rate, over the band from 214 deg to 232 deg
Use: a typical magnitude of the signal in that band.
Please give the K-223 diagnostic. 1.37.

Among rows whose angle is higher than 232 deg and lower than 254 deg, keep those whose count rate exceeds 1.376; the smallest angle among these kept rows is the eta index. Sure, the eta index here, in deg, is 235.5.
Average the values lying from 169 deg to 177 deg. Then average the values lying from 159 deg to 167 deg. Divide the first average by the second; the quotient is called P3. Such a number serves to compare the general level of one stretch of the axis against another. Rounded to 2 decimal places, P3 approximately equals 0.98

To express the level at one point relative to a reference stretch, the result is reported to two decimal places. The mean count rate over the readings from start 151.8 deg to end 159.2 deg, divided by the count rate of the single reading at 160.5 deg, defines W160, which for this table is 0.96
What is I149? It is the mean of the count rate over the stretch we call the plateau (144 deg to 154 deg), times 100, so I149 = 139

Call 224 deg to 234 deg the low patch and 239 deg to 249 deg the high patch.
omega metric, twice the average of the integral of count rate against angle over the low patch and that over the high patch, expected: 27.4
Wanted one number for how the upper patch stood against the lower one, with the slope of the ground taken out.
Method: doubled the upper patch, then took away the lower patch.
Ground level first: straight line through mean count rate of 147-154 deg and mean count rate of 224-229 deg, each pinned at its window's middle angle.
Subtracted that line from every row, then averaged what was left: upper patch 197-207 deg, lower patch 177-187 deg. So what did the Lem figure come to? -0.14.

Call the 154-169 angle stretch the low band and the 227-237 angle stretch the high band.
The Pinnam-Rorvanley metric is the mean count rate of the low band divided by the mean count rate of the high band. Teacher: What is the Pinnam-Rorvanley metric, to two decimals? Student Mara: 1.08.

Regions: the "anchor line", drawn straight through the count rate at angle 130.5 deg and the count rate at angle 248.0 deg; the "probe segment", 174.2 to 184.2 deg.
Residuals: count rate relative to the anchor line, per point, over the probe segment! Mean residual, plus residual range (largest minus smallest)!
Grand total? 0.154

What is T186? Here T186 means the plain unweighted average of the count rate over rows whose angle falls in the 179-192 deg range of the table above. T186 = 1.43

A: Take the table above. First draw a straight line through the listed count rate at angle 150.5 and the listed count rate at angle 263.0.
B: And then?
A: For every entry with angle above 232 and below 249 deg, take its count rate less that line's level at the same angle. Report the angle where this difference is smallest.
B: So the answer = 233.0 deg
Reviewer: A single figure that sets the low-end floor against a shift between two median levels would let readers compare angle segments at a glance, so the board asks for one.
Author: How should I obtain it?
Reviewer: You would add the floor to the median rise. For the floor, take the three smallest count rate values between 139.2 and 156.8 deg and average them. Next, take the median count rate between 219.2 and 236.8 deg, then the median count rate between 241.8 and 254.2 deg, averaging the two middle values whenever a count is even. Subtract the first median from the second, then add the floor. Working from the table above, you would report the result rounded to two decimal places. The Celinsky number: 1.37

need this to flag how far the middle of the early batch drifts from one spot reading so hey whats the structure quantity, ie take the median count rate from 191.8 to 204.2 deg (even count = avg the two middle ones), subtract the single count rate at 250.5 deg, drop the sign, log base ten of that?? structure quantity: -2.00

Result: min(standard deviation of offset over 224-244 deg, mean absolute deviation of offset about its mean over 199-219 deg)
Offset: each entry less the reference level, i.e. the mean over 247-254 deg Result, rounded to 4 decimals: 0.0225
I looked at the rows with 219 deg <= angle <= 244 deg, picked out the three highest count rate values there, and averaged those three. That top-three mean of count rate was 1.42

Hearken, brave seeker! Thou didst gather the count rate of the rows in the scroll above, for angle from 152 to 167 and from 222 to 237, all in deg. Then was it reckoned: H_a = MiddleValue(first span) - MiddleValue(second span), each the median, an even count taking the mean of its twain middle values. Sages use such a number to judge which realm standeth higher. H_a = 0.11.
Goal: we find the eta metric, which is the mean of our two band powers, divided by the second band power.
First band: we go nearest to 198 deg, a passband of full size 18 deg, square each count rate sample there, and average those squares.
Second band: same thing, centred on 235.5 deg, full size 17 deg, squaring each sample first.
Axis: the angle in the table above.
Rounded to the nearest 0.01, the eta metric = 0.99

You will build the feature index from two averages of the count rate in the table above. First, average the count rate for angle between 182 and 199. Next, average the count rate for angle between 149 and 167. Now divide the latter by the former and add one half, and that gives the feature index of 1.54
